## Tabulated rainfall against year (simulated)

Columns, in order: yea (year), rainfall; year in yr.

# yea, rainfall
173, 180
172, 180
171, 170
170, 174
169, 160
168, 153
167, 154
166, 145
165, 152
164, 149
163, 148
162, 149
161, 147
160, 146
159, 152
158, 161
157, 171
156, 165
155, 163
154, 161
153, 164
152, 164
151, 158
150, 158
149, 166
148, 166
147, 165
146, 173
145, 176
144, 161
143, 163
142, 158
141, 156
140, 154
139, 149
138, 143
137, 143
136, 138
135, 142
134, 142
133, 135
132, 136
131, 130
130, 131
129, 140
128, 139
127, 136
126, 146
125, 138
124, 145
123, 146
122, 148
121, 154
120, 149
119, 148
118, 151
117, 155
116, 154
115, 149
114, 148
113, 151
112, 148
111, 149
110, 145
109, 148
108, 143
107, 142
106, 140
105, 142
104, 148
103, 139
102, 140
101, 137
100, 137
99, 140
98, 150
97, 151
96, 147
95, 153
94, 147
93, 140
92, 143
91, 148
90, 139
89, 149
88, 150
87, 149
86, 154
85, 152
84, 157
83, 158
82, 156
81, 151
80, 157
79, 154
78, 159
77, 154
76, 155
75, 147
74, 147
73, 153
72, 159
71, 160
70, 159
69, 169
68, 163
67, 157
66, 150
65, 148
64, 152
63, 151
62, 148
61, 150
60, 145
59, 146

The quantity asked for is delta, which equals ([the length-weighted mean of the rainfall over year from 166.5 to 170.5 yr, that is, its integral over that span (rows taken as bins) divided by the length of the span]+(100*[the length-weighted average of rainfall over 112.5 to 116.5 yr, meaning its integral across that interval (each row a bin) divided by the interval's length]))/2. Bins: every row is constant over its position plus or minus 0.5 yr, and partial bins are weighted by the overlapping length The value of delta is 7605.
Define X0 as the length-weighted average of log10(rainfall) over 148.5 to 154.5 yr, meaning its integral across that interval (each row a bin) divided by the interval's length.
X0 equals 2.21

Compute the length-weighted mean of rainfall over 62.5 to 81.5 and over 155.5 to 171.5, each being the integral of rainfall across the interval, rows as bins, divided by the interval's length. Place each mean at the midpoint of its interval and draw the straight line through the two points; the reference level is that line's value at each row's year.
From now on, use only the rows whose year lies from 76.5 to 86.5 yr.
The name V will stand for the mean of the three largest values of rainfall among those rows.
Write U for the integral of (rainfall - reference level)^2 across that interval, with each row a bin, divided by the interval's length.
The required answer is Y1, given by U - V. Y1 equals -152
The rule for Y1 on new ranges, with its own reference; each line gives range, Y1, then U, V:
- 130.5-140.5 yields 104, 253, 149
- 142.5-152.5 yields -57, 115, 172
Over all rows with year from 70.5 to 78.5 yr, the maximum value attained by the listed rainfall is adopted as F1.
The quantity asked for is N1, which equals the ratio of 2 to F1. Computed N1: 0.0125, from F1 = 160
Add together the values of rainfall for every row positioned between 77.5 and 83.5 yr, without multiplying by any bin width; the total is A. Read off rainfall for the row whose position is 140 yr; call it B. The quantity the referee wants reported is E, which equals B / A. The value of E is 0.165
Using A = 935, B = 154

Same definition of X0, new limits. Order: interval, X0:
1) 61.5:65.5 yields 2.18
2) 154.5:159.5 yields 2.21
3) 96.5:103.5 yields 2.15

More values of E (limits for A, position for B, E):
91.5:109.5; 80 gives 0.061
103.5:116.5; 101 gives 0.072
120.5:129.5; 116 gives 0.119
